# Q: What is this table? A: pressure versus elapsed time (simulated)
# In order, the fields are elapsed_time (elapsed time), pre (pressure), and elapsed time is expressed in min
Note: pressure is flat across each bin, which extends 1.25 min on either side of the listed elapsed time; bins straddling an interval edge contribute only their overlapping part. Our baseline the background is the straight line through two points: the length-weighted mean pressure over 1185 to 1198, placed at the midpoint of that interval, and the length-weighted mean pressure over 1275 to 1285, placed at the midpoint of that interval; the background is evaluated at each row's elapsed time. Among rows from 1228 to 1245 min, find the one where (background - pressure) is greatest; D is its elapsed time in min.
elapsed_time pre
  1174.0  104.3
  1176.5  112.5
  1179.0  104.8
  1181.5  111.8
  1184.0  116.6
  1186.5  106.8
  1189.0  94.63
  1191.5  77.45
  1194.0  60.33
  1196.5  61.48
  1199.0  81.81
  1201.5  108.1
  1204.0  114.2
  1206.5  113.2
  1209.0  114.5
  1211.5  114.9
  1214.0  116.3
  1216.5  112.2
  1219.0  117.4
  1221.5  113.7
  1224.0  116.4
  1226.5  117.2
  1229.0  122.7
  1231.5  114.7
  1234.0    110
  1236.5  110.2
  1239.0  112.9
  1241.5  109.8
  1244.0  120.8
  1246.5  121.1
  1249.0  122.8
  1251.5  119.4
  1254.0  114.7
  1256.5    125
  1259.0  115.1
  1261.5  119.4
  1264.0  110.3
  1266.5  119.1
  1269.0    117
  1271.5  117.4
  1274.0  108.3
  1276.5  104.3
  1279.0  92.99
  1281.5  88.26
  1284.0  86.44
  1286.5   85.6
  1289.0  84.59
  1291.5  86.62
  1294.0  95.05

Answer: 1241.5 min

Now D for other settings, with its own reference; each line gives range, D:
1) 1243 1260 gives 1259.0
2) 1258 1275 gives 1274.0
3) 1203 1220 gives 1216.5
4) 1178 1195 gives 1194.0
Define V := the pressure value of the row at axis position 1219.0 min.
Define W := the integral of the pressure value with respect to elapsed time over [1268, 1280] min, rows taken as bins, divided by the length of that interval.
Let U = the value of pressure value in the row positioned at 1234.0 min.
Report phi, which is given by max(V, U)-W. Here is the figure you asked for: 9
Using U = 110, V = 117.4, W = 108.1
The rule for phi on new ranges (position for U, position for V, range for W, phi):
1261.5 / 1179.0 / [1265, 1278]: 7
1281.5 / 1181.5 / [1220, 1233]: -5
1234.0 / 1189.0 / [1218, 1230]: -7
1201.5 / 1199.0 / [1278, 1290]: 21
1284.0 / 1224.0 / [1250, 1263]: -2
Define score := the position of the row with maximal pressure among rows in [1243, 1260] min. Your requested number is 1256.5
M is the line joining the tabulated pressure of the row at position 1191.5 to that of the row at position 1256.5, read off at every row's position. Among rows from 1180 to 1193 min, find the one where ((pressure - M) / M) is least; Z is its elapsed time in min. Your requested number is 1191.5 min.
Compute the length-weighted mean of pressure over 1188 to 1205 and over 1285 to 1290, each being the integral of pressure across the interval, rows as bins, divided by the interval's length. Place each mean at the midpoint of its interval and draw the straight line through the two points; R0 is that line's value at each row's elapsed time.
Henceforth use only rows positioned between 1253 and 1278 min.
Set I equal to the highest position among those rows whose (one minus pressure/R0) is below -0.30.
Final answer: 1271.5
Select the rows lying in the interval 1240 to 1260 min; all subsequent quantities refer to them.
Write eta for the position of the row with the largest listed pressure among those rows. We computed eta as 1256.5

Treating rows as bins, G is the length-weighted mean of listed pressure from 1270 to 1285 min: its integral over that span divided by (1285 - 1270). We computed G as 100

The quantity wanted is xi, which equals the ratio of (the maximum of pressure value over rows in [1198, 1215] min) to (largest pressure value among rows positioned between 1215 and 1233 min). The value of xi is 0.95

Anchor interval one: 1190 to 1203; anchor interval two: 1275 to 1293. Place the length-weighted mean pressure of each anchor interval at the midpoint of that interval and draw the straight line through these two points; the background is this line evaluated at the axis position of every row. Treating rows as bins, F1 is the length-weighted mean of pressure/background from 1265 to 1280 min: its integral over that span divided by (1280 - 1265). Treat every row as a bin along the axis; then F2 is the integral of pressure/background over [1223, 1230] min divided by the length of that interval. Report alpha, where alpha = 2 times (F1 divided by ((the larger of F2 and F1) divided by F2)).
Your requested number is 2.49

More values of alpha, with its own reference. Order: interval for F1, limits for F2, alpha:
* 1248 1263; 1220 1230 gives 2.76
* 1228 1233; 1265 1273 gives 2.66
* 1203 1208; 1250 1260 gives 2.75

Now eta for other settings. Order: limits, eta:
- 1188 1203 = 1201.5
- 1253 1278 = 1256.5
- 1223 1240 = 1229.0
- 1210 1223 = 1219.0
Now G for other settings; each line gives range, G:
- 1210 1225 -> 115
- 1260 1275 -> 115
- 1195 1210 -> 98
